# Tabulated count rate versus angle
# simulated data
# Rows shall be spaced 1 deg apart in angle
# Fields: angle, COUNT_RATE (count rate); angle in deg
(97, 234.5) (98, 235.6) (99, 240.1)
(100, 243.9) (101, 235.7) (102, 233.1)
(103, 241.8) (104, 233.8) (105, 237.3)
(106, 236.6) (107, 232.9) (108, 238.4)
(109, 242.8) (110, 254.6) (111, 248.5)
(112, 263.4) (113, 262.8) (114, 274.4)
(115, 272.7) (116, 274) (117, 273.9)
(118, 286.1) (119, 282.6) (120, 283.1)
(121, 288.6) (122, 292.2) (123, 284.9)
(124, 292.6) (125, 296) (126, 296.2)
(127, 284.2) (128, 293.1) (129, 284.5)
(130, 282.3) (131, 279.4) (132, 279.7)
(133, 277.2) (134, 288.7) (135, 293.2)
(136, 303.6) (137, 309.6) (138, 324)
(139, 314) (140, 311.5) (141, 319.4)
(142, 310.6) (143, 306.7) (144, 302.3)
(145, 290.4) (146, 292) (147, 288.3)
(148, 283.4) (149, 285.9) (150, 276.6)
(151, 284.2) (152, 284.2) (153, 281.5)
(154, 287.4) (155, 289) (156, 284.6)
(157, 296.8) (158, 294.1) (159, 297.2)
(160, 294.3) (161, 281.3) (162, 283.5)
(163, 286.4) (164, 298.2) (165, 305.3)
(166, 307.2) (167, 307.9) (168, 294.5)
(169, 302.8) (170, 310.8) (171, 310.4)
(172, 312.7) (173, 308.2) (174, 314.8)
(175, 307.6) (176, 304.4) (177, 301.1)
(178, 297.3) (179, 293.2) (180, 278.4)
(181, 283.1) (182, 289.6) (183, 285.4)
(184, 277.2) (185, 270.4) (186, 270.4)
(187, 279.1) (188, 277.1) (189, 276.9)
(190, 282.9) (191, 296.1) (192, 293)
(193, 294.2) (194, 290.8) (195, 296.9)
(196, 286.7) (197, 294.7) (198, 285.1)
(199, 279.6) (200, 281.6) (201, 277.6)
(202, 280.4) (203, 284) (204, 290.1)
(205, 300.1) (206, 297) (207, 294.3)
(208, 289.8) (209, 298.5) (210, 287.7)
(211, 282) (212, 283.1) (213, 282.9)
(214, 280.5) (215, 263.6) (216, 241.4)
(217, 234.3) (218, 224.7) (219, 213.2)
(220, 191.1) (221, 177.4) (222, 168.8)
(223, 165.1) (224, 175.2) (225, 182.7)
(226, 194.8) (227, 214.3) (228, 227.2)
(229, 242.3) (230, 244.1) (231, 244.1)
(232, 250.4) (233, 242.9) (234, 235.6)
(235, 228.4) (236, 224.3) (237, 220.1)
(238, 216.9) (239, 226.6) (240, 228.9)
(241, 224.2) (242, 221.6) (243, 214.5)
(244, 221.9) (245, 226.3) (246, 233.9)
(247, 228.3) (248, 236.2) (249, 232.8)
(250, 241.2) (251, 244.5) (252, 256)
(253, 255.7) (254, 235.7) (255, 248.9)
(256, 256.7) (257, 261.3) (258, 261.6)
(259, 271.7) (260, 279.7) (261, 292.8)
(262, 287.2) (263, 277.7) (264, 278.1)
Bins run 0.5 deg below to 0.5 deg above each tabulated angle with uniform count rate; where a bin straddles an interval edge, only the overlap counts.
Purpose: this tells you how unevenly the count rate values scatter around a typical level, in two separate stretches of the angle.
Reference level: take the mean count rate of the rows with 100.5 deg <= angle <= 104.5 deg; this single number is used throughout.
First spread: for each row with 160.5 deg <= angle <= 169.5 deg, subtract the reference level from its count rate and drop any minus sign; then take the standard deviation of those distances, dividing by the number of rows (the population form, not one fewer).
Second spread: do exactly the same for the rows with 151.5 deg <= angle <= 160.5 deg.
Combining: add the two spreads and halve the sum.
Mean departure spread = 7.7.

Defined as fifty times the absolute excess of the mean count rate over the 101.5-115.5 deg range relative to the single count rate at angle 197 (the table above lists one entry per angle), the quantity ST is 2331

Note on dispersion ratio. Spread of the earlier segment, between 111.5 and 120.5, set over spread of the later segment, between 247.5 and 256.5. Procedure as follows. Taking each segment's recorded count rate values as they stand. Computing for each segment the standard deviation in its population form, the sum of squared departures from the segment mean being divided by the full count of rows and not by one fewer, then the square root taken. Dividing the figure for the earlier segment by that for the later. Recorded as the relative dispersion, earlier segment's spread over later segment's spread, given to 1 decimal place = 0.9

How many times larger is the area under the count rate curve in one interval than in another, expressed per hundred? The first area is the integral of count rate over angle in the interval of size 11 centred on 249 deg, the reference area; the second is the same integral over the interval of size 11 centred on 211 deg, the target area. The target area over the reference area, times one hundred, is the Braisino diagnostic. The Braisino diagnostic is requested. 119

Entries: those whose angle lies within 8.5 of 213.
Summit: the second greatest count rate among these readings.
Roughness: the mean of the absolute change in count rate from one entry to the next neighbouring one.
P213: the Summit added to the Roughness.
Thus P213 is 307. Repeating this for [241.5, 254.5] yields 263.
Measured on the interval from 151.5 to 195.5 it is 318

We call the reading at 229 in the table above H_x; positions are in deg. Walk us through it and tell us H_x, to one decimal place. 242.3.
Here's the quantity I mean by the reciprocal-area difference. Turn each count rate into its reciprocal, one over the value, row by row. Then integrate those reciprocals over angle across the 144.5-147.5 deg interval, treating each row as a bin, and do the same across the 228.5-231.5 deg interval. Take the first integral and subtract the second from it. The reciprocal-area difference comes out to -0.0020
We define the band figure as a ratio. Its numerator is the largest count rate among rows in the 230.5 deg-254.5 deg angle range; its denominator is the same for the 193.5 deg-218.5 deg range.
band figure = 0.85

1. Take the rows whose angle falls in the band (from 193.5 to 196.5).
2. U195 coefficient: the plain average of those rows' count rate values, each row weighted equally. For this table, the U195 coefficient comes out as 291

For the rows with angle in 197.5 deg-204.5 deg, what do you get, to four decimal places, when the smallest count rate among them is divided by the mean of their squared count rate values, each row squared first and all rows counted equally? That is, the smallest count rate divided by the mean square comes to 0.0035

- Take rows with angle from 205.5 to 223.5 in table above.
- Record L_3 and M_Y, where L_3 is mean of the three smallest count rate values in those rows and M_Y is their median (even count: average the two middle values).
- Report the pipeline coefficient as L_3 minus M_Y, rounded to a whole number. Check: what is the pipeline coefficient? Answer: -102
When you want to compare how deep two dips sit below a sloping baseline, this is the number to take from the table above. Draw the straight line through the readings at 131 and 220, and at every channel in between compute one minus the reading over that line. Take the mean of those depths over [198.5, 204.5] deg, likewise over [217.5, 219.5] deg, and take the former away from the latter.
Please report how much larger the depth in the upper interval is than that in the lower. 0.21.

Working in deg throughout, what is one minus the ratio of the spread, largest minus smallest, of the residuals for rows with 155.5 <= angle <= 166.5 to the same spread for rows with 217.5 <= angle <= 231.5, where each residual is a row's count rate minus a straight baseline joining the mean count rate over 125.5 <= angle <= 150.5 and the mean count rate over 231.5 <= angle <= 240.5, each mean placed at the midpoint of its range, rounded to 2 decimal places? 0.65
